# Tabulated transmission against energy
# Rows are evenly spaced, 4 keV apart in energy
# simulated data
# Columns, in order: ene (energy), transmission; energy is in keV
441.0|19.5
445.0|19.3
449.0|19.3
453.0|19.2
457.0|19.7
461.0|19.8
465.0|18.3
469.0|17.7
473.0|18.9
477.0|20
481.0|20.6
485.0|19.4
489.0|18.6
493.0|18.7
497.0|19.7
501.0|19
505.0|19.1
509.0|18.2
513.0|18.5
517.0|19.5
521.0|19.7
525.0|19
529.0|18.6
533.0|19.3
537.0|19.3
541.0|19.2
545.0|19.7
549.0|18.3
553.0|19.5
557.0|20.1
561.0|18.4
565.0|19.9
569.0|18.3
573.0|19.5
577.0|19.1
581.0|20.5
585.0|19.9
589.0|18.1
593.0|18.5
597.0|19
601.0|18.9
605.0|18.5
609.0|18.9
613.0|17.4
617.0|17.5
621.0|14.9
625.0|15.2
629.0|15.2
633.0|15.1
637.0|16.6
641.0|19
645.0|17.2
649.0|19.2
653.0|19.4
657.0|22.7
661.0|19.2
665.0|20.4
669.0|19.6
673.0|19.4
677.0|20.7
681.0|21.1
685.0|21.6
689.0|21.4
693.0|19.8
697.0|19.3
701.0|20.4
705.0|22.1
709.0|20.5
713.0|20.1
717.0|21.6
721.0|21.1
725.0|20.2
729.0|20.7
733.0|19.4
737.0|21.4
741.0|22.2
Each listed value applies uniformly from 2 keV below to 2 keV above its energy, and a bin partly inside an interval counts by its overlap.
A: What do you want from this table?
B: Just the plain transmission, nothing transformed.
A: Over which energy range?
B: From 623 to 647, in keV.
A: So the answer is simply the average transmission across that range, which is 16.4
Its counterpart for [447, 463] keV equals 19.5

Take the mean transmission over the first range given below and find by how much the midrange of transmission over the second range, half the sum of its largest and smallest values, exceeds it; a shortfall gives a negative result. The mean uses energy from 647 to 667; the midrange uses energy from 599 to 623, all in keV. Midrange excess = -3.28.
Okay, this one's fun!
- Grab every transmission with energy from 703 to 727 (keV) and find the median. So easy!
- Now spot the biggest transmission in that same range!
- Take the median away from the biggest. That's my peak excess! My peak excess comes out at 1.30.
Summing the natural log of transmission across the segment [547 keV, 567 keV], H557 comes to 15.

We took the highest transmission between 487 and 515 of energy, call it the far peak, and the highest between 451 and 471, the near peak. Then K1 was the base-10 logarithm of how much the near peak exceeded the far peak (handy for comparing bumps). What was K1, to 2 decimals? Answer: -1.00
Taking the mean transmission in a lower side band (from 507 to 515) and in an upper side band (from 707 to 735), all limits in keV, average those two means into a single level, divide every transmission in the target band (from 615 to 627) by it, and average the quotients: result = 0.82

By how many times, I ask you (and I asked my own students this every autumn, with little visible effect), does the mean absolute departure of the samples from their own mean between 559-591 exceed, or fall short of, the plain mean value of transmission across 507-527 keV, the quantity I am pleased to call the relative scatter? 0.0389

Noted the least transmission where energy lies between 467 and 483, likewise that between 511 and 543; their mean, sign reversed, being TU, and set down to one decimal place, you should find -18.1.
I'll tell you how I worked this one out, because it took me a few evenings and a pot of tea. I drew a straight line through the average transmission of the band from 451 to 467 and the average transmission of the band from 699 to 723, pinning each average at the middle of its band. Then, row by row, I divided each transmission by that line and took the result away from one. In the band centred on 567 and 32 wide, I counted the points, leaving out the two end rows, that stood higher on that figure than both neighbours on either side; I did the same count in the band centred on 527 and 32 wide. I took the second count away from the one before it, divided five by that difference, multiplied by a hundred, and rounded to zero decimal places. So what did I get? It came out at 250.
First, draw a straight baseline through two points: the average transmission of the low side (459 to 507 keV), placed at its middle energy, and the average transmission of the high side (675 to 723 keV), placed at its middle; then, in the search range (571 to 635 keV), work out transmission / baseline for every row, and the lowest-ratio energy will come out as 621.0 keV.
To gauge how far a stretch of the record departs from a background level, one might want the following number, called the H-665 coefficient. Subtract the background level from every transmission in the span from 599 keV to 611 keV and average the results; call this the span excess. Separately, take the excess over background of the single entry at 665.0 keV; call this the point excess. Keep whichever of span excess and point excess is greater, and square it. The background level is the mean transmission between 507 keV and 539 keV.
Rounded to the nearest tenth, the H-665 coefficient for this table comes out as 1.9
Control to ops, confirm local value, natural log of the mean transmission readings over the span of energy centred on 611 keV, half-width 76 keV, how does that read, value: 2.93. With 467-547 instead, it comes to 2.95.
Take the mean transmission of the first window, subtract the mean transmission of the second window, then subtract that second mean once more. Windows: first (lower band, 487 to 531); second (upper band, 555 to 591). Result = -19.7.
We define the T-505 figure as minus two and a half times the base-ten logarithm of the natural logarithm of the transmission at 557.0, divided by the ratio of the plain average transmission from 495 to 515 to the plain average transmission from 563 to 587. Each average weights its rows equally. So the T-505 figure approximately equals -1.23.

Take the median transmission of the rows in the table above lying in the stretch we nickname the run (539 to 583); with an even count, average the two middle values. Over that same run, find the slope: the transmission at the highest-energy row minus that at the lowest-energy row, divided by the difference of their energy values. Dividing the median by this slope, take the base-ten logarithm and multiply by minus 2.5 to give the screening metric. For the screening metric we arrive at -6.9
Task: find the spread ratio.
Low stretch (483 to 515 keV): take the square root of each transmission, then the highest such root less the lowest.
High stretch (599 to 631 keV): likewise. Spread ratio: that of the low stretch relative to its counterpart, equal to 0.35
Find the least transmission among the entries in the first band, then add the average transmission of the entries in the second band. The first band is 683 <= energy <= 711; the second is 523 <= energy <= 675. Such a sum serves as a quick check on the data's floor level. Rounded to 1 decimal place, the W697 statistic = 37.9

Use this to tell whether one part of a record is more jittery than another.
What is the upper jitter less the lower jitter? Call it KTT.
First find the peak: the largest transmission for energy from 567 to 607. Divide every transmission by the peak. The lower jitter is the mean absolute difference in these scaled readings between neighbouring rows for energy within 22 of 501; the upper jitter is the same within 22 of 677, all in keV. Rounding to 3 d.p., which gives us 0.019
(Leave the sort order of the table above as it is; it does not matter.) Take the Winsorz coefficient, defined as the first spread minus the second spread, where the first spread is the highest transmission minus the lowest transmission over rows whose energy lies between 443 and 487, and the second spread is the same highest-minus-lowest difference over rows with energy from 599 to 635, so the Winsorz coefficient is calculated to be -1.1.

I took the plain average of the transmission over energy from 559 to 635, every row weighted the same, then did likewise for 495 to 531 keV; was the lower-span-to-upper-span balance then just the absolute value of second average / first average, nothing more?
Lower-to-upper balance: 1.05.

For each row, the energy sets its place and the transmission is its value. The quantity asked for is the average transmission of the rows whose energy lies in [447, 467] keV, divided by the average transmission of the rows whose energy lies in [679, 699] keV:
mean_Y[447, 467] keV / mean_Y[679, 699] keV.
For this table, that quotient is 0.93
